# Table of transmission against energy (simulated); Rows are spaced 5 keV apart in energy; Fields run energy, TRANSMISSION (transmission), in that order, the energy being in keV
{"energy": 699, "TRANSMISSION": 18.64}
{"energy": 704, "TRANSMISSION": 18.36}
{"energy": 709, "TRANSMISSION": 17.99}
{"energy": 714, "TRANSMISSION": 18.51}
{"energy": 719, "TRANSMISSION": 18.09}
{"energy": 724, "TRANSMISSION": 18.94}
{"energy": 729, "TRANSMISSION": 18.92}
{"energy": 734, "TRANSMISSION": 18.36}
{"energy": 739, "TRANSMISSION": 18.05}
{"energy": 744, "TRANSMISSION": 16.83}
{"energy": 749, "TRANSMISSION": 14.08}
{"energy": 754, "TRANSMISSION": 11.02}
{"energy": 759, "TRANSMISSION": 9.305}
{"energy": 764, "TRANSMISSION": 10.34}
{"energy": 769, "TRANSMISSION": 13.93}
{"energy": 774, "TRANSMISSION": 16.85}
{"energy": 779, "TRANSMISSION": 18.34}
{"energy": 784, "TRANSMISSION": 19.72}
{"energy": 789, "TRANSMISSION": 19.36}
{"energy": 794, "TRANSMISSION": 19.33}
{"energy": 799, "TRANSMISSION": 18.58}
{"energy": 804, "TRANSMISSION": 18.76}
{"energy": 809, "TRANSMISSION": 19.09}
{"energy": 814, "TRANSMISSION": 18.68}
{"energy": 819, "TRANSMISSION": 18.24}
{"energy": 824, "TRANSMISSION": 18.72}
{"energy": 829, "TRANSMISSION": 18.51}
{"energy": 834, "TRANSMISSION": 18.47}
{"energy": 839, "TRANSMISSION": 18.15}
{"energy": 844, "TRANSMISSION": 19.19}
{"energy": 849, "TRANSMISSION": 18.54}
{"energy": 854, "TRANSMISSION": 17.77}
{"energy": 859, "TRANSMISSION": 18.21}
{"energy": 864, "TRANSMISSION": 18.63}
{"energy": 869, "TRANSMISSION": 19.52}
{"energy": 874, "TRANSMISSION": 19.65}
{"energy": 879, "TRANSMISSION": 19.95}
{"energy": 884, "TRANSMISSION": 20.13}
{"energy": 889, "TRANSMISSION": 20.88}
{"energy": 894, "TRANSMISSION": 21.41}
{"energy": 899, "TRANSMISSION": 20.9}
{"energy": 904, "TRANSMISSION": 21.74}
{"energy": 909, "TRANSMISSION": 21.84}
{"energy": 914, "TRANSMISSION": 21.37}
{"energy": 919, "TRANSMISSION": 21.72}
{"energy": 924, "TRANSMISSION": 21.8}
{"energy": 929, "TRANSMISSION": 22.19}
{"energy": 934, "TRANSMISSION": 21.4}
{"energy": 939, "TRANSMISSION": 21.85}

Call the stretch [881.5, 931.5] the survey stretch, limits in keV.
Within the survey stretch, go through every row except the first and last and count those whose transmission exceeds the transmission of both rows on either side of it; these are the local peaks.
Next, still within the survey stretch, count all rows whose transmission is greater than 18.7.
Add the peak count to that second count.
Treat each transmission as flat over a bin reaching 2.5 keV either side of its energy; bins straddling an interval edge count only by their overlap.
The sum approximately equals 12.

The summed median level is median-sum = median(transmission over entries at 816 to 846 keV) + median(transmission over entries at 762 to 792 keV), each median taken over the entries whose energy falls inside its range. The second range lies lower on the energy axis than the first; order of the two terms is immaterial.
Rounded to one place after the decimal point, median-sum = 36.1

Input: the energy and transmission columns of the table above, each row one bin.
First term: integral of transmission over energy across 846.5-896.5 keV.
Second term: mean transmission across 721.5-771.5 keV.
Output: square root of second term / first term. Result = 0.124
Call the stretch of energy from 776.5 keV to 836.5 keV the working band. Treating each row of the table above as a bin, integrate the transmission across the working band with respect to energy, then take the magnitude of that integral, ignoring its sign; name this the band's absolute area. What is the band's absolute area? 1129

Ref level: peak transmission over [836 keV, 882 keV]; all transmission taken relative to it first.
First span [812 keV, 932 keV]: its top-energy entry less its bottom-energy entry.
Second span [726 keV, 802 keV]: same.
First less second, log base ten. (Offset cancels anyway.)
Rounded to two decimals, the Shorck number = 0.59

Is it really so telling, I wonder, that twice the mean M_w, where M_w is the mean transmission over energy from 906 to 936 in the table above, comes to 43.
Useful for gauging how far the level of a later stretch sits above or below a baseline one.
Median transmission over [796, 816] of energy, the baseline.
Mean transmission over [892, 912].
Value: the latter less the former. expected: 3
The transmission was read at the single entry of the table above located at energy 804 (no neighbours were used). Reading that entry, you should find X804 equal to 18.76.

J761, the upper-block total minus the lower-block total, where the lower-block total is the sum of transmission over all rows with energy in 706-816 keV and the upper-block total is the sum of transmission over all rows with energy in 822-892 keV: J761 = -107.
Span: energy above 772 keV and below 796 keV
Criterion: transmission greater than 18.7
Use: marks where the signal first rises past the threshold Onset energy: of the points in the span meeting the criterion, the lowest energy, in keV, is 784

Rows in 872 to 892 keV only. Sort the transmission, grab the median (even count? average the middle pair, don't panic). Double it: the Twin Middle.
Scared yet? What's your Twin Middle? 40.1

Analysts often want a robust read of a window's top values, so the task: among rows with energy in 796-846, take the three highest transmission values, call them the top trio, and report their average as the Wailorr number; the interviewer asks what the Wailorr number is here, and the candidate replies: 19.0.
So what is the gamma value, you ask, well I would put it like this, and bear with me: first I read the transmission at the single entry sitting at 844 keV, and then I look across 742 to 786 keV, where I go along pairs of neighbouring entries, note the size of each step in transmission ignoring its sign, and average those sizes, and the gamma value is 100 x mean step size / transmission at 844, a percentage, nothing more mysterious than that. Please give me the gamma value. 12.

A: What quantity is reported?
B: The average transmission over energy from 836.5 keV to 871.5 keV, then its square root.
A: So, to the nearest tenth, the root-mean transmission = 4.3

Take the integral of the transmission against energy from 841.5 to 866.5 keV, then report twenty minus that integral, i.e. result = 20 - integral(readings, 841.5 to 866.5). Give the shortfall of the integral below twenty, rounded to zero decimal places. -442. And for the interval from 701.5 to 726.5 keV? -439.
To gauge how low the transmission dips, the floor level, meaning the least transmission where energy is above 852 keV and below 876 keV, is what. 17.77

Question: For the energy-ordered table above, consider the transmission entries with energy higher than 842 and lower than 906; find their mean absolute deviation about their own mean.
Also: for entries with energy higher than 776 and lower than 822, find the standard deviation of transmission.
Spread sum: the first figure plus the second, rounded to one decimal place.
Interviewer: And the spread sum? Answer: 1.5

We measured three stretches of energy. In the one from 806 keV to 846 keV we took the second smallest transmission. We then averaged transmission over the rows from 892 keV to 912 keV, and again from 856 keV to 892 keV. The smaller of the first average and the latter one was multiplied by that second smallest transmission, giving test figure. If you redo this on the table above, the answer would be 357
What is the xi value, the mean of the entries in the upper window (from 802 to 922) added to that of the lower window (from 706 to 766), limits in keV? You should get 35.5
